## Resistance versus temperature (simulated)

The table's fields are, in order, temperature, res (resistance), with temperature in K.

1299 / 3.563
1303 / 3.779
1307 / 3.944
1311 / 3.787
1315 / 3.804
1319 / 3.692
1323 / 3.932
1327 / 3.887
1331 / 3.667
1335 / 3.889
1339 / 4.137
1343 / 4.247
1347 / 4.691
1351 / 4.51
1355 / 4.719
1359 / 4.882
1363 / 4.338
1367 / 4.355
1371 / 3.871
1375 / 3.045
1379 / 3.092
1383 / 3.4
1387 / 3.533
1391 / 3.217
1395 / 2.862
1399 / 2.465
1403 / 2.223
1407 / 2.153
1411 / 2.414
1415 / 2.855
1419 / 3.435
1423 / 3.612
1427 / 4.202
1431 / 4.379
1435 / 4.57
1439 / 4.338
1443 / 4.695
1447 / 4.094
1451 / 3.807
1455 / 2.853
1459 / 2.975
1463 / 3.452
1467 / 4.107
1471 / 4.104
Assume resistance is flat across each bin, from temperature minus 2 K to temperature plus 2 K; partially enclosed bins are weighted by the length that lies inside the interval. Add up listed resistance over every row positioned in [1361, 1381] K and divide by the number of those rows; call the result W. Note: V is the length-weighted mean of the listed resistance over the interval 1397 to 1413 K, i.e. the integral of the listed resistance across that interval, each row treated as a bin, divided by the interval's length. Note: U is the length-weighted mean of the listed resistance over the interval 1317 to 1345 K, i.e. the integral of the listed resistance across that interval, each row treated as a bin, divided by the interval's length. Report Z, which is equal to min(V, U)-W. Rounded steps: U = 3.92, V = 2.3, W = 3.7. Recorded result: -1.4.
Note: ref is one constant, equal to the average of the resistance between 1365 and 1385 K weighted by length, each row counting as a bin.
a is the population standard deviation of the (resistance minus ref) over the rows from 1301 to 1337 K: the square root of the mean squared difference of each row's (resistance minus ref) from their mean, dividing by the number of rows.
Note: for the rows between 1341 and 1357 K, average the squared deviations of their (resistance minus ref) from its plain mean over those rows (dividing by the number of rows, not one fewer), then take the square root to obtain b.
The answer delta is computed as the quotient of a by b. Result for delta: 0.50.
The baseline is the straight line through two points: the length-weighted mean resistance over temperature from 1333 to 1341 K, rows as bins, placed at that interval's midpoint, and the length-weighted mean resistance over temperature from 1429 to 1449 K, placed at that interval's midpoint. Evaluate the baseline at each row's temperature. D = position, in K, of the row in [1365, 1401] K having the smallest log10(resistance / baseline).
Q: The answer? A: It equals 1399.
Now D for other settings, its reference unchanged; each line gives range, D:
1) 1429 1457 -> 1455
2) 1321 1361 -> 1331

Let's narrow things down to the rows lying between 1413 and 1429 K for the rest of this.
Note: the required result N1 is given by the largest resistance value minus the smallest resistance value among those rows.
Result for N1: 1.35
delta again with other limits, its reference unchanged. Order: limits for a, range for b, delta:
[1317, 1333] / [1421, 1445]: 0.34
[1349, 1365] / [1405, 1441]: 0.24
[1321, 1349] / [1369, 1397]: 0.98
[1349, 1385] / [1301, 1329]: 7.73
